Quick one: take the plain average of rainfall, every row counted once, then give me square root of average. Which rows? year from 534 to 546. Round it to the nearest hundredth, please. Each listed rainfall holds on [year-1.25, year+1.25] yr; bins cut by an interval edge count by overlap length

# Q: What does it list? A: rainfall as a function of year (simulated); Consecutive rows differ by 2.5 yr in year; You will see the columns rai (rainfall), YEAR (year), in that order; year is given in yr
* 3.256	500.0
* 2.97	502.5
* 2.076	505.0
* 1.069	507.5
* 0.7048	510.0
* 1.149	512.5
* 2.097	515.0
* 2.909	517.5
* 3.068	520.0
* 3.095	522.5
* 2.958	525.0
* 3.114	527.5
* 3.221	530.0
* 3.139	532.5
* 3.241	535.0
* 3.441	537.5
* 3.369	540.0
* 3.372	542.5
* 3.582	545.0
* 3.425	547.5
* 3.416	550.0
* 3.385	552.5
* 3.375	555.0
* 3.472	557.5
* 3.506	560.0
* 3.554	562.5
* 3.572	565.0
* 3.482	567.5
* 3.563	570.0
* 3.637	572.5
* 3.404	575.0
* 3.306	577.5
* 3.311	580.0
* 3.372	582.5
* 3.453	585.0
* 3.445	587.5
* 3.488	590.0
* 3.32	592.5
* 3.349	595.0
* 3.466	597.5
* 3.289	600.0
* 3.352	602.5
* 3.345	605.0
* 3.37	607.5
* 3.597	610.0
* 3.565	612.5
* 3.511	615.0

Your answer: 1.84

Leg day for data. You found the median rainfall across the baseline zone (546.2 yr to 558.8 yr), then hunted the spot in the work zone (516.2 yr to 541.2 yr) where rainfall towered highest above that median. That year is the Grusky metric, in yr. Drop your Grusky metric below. 537.5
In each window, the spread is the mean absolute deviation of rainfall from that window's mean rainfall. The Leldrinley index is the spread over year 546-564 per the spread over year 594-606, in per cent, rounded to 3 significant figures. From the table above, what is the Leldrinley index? 128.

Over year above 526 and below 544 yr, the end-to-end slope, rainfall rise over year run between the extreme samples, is 0.017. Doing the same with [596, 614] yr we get 0.007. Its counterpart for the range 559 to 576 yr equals -0.007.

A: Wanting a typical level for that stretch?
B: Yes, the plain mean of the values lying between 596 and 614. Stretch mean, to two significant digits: 3.4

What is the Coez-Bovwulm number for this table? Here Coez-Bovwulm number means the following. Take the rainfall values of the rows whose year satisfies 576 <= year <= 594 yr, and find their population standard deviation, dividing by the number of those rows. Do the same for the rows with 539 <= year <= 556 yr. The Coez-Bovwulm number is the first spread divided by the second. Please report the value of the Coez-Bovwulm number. 1.0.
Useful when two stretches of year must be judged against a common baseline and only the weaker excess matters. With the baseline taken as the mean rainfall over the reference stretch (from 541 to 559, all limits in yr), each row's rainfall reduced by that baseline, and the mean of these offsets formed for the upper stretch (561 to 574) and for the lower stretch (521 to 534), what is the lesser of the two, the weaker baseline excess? -0.33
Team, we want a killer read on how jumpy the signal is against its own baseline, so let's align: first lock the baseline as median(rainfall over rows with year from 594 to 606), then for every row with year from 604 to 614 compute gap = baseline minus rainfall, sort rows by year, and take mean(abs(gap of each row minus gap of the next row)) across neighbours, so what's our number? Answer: 0.09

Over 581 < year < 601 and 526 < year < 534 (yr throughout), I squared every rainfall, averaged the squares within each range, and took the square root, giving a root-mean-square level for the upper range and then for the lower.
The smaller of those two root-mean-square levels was 3.16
